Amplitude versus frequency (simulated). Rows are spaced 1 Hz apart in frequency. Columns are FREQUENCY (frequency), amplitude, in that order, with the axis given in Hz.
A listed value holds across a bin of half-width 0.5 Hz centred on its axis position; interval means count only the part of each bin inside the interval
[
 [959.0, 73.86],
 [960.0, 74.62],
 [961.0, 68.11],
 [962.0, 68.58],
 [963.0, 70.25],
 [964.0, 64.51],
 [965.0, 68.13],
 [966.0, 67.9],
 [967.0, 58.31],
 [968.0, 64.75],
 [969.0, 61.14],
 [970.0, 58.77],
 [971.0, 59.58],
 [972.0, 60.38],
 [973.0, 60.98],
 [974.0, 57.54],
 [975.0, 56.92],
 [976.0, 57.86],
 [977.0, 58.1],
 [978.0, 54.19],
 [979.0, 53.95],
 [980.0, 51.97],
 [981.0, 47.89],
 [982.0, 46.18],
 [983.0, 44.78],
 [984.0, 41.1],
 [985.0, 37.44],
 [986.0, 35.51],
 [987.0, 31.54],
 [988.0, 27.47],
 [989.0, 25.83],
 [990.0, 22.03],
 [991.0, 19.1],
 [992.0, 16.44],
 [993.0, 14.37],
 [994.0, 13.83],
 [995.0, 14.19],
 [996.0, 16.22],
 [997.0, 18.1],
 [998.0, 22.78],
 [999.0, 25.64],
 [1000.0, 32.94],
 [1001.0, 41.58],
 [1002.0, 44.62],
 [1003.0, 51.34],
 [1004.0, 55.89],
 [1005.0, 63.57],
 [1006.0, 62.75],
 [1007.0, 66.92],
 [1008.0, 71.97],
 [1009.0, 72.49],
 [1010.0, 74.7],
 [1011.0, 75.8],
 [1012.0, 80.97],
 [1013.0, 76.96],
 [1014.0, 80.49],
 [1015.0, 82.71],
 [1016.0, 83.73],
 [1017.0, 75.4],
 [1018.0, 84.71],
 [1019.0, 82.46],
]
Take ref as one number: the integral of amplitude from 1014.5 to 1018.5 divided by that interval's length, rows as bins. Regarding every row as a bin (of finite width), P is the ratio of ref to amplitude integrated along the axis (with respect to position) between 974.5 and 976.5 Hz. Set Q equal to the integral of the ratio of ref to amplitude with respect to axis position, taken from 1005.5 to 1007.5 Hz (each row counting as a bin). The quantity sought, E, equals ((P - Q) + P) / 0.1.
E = 32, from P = 2.8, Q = 2.5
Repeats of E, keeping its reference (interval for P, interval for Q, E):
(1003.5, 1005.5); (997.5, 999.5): -13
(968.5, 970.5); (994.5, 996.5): -53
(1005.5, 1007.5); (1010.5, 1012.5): 30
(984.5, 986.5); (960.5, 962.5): 66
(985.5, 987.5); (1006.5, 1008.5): 74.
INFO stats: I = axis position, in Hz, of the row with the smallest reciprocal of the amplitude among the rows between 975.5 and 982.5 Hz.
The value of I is 977.0 Hz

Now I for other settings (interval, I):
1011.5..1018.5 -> 1018.0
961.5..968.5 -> 963.0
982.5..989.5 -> 983.0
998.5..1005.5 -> 1005.0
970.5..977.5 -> 973.0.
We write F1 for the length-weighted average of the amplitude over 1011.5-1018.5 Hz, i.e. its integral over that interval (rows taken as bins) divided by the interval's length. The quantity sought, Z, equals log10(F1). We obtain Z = 1.91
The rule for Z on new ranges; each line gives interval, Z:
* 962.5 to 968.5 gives 1.82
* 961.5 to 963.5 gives 1.84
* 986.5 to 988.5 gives 1.47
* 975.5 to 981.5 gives 1.73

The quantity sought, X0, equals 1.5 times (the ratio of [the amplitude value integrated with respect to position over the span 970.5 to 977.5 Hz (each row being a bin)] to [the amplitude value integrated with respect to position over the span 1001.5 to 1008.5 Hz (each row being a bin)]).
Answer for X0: 1.5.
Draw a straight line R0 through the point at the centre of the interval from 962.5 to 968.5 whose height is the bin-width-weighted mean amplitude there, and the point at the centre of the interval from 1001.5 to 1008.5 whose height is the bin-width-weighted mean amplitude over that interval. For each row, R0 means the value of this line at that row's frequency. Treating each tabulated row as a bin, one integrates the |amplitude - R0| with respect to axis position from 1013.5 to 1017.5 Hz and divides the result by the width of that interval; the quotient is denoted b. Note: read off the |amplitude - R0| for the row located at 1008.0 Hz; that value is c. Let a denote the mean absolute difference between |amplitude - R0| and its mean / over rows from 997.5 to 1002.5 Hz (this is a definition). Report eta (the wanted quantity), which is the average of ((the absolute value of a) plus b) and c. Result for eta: 22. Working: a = 8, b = 23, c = 13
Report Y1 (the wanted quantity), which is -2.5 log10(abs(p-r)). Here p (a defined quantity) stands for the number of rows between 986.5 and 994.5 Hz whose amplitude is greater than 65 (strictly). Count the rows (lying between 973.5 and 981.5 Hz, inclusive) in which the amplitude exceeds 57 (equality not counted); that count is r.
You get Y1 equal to -1.19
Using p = 0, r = 3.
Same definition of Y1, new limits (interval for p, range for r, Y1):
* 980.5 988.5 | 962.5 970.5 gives -2.26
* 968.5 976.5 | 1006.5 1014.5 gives -2.26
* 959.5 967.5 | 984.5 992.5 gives -1.95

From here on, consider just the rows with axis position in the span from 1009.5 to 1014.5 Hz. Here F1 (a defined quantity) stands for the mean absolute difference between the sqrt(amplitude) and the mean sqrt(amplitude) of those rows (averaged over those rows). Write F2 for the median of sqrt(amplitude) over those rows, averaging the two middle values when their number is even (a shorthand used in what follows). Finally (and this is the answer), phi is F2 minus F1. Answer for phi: 8.6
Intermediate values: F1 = 0.13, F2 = 9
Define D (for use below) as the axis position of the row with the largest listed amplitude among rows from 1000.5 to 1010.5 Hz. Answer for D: 1010.0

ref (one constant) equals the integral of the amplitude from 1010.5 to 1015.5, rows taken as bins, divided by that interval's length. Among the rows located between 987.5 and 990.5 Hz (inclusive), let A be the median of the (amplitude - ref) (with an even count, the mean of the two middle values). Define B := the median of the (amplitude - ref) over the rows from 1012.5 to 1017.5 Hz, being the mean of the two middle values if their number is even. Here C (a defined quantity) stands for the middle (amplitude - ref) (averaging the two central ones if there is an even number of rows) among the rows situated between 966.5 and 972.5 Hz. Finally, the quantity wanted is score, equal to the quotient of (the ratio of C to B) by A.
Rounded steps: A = -54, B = 1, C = -19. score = 0.33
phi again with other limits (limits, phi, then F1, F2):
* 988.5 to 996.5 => 3.6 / 0.40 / 4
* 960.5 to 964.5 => 8.2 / 0.10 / 8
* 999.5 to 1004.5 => 6.2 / 0.50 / 7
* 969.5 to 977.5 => 7.6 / 0.08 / 8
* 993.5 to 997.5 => 3.7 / 0.20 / 4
